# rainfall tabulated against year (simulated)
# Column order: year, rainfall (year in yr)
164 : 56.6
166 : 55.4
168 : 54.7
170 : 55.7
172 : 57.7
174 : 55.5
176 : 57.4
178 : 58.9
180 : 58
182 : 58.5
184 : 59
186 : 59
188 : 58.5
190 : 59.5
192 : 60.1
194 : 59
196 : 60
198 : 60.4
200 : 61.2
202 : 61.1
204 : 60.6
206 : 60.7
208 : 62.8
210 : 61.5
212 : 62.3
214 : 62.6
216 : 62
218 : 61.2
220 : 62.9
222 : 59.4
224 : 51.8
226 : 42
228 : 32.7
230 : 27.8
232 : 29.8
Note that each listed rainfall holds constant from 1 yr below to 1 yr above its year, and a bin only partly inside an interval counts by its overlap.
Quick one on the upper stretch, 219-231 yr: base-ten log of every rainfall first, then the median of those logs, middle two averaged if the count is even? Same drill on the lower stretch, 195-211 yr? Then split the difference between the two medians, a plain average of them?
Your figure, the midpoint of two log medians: 1.73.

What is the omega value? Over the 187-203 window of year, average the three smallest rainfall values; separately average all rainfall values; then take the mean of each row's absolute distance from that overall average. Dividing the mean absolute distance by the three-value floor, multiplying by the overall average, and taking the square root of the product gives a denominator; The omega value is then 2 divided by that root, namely 2.3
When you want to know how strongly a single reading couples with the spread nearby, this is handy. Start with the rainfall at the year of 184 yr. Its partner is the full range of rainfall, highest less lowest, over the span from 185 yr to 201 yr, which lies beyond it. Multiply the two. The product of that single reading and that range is 159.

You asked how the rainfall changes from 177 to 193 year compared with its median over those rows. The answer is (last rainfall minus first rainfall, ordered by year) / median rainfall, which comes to 0.020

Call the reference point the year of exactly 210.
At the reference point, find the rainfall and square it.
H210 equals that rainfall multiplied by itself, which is 3782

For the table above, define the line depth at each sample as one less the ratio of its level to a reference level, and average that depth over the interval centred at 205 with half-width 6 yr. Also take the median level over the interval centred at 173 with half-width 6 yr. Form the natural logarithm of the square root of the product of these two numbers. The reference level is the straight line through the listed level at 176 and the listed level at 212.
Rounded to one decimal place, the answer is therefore -1.8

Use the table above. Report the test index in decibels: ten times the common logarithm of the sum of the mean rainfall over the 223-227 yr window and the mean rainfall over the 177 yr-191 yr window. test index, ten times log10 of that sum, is 20.2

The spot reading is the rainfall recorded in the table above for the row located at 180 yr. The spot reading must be 58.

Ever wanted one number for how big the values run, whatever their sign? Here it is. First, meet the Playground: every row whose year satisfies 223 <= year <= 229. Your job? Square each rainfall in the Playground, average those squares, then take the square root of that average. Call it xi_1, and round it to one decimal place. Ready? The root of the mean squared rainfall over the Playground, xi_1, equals 42.9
